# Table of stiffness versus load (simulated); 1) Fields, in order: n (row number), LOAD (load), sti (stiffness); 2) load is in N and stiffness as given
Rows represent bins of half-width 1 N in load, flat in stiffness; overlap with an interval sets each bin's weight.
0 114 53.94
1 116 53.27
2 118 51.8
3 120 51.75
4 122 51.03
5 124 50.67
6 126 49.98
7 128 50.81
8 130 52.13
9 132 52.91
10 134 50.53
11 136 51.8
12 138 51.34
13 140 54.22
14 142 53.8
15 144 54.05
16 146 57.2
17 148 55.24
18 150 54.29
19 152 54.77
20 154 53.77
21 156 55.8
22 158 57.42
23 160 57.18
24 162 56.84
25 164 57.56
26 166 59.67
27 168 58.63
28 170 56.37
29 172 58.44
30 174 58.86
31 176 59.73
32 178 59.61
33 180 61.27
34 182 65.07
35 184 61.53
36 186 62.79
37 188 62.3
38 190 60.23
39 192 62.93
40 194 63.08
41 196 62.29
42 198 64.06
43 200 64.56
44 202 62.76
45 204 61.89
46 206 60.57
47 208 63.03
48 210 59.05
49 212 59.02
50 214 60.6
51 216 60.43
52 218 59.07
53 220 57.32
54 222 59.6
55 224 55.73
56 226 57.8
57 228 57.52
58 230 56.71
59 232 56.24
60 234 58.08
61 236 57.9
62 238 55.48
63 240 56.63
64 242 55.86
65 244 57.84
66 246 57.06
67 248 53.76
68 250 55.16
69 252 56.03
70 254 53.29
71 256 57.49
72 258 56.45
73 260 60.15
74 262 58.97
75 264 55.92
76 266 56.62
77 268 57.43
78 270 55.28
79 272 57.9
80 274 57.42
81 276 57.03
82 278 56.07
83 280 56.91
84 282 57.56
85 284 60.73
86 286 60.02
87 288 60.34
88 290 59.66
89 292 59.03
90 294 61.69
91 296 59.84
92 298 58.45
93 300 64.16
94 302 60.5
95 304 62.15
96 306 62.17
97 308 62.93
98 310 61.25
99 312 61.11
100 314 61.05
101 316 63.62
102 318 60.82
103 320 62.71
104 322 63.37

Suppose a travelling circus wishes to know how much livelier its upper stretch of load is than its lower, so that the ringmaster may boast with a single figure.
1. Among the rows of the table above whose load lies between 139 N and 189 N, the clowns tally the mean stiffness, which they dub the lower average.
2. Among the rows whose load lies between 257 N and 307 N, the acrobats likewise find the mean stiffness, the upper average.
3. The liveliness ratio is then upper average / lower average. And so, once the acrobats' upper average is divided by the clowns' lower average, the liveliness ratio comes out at 1.02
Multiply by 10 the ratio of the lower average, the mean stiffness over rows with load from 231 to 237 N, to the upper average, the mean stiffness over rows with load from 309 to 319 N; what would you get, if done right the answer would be 9.3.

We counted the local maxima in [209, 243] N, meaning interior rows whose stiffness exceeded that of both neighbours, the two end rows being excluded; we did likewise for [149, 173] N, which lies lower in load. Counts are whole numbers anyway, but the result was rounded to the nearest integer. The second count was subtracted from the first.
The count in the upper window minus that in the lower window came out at 2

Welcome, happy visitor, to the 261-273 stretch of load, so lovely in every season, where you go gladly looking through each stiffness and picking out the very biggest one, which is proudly 58.97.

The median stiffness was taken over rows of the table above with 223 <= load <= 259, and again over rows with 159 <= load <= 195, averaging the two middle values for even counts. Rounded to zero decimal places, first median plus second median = 116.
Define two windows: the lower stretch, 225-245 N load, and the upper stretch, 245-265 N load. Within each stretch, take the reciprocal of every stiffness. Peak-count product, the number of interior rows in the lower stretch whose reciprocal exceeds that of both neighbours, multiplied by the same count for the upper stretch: 9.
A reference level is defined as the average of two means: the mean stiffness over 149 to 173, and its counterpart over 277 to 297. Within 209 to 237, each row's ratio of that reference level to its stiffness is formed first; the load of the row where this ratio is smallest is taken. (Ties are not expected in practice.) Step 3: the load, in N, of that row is 214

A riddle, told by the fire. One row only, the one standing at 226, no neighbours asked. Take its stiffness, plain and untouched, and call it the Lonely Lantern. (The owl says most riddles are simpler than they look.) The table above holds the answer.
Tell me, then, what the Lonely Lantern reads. 57.8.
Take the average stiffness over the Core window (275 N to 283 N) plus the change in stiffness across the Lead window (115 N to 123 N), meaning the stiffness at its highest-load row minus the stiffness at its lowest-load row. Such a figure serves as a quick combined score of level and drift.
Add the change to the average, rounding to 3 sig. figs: 54.7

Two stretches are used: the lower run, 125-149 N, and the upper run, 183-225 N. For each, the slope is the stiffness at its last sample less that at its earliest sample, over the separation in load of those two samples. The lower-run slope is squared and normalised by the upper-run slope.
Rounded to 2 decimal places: -0.39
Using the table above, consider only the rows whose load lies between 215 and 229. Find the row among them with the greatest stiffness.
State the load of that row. 216 N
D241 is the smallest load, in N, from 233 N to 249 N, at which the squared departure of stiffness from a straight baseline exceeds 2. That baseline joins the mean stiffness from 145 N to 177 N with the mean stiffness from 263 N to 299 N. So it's 238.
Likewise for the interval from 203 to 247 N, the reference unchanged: 204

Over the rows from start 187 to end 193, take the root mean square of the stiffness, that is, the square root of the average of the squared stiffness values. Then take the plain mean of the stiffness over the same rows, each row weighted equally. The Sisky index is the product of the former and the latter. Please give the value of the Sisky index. 3822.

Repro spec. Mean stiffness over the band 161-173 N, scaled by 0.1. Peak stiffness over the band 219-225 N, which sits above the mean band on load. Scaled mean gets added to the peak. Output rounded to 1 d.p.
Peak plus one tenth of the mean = 65.4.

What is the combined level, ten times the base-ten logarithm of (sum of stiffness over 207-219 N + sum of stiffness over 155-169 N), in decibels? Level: 28.8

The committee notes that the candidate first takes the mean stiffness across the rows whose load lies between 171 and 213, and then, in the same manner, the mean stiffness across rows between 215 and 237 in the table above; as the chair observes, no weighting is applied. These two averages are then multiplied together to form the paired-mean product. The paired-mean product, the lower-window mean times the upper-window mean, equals 3562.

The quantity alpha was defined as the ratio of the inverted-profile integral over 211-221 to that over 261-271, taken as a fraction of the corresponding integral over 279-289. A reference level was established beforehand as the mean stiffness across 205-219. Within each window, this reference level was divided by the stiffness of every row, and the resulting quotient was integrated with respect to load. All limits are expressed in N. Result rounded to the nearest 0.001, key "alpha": 0.094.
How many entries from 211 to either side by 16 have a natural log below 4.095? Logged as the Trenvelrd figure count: 7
